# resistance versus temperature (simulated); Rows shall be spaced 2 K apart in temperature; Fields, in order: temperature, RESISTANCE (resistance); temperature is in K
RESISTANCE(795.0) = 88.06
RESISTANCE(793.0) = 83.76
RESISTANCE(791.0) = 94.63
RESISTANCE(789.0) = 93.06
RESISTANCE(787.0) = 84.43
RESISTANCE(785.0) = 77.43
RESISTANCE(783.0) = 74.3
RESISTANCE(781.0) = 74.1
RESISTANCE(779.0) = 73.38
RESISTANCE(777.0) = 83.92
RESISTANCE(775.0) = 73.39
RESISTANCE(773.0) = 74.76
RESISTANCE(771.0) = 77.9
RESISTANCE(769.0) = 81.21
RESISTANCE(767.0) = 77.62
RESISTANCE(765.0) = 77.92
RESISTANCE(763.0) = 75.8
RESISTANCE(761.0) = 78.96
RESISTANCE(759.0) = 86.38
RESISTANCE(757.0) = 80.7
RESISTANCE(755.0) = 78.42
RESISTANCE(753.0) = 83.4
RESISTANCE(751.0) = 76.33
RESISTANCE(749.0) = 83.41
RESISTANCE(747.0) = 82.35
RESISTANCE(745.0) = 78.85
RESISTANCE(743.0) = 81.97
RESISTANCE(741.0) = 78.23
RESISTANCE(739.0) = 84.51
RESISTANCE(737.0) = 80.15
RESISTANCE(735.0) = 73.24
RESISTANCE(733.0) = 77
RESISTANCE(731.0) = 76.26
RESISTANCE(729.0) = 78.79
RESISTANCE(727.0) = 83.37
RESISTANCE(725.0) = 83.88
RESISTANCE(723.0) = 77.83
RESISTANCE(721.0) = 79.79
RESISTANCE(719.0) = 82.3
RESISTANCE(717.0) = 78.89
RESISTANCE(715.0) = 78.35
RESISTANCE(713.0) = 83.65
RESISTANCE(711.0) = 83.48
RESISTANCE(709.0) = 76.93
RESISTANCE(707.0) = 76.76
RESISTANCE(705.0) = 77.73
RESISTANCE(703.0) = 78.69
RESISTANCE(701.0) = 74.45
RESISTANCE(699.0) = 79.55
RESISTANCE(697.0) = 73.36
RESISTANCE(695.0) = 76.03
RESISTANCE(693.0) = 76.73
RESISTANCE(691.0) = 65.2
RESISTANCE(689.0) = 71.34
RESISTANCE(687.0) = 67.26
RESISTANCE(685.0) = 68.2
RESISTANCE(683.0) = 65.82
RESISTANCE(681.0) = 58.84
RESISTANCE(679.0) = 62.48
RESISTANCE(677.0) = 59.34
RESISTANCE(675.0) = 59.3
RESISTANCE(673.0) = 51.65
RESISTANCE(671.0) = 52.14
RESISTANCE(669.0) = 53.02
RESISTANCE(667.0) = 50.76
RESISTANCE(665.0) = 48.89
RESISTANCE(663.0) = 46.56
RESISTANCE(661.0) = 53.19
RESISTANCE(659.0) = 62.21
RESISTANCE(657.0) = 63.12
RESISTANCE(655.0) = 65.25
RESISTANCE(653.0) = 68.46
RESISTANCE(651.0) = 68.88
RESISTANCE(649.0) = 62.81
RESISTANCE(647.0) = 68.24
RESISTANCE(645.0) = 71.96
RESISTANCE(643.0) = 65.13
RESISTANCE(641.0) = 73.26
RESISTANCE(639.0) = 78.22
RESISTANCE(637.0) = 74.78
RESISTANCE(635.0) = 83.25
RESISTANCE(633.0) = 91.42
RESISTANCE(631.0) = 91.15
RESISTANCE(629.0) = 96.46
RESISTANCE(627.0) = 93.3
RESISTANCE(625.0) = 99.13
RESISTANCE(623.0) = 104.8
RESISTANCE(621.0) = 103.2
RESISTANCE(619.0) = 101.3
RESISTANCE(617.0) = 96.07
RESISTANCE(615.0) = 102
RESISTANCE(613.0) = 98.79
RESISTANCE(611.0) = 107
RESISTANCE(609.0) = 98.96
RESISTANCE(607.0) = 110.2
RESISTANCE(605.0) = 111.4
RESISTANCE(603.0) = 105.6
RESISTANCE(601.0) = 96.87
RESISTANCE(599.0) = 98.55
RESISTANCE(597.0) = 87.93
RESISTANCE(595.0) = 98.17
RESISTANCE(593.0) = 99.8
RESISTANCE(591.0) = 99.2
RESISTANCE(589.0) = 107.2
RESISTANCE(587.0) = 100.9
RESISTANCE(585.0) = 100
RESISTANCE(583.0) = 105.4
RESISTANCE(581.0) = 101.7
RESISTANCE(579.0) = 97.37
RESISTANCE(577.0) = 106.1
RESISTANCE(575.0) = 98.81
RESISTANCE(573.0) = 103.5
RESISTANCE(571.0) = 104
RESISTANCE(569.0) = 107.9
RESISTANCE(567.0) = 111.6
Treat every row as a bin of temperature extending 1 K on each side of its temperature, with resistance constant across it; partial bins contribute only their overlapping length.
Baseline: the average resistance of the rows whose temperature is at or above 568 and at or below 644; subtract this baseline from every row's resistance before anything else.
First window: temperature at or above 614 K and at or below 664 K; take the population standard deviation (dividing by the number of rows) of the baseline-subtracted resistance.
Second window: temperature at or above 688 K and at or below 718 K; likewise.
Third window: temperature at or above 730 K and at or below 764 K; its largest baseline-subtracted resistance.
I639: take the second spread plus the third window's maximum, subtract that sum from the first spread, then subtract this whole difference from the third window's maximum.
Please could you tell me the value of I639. -34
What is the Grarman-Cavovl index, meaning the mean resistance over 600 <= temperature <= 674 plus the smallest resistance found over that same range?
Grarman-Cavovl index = 127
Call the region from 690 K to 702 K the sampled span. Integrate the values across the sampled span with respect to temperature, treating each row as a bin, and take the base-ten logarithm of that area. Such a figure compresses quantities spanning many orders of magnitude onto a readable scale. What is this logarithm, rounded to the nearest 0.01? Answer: 2.95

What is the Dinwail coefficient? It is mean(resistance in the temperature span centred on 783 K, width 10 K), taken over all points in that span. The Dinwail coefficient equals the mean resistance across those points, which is 76.7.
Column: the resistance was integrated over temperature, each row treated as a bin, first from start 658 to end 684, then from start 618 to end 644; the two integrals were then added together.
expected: 3759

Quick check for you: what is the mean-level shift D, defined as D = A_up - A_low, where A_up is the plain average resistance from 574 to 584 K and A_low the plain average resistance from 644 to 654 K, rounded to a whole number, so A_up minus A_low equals 34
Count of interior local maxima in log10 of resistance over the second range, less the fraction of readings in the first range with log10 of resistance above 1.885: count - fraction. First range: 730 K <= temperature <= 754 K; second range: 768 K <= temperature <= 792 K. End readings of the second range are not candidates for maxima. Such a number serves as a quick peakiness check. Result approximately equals 0.25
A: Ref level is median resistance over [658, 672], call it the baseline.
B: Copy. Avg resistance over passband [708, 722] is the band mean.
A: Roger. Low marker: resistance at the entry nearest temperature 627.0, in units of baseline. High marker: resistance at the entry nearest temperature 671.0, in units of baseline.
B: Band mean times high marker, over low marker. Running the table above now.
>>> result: 45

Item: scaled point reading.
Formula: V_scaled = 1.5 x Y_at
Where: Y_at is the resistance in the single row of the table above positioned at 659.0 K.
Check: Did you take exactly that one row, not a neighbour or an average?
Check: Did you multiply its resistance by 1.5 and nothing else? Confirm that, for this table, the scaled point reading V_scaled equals 93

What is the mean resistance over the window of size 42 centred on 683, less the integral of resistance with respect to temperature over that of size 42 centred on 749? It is -3279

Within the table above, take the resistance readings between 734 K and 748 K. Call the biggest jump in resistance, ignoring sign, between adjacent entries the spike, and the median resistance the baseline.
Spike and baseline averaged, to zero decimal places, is 44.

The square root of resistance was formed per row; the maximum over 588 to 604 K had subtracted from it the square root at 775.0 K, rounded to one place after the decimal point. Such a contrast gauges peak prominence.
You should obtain 1.8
